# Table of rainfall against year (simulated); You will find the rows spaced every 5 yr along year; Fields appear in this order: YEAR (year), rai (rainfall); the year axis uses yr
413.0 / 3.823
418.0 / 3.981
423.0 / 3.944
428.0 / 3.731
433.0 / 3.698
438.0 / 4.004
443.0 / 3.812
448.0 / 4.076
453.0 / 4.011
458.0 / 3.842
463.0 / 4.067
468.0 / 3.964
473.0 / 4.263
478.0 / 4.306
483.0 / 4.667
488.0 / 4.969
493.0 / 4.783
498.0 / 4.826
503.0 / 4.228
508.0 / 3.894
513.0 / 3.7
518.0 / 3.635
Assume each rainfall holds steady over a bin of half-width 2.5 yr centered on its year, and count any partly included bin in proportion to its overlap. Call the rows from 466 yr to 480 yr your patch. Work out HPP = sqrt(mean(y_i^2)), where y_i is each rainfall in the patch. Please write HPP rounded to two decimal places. 4.18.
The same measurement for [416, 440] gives 3.87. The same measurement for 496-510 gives 4.33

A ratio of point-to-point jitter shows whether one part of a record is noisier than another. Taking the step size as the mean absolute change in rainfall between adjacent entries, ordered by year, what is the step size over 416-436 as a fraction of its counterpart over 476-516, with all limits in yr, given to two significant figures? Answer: 0.33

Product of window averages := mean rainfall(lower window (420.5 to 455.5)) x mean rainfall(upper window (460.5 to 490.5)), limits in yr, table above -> 17.0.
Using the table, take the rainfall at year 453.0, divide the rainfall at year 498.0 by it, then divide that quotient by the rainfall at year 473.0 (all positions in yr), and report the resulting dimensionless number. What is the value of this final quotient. 0.282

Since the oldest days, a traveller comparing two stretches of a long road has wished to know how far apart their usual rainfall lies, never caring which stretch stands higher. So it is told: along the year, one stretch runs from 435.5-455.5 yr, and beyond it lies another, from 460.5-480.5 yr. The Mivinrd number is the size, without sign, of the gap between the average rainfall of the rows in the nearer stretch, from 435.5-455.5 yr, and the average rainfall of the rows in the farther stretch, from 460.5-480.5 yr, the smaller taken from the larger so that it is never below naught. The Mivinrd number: 0.2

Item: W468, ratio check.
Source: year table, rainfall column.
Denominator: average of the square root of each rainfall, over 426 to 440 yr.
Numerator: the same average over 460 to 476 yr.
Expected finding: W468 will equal 1.04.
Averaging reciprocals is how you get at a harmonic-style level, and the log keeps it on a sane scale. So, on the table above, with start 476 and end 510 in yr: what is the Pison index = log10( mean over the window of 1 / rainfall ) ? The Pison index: -0.65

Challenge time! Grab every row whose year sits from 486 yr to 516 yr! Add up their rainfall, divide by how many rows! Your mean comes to 4.4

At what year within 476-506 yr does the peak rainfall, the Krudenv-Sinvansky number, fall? 488.0 yr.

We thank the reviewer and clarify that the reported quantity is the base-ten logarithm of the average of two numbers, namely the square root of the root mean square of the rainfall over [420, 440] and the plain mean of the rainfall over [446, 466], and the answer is 0.474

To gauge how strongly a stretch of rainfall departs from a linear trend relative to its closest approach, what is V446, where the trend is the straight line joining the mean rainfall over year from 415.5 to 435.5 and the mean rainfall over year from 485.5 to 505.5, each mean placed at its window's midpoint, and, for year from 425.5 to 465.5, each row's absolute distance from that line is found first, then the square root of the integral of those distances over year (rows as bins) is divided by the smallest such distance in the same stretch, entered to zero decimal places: 237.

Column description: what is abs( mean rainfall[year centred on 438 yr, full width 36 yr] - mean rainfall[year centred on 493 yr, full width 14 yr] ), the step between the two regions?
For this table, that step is 1.0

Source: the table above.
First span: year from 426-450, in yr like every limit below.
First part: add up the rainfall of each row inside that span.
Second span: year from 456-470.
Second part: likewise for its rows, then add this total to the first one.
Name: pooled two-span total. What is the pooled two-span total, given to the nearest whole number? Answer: 31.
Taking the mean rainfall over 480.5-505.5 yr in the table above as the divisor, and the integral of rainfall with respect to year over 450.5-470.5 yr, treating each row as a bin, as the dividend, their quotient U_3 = 16.9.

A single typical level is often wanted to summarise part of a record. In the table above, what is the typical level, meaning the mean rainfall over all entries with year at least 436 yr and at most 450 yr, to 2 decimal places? 3.96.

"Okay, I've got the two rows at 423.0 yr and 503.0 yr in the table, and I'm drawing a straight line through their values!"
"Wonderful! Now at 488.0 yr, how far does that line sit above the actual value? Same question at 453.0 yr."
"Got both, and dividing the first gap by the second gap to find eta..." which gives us -20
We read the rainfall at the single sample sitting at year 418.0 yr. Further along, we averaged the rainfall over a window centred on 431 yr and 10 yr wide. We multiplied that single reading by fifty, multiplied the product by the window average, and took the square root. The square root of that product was 27.2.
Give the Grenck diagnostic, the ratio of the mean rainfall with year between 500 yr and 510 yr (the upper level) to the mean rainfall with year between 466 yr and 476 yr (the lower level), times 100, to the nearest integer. 99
